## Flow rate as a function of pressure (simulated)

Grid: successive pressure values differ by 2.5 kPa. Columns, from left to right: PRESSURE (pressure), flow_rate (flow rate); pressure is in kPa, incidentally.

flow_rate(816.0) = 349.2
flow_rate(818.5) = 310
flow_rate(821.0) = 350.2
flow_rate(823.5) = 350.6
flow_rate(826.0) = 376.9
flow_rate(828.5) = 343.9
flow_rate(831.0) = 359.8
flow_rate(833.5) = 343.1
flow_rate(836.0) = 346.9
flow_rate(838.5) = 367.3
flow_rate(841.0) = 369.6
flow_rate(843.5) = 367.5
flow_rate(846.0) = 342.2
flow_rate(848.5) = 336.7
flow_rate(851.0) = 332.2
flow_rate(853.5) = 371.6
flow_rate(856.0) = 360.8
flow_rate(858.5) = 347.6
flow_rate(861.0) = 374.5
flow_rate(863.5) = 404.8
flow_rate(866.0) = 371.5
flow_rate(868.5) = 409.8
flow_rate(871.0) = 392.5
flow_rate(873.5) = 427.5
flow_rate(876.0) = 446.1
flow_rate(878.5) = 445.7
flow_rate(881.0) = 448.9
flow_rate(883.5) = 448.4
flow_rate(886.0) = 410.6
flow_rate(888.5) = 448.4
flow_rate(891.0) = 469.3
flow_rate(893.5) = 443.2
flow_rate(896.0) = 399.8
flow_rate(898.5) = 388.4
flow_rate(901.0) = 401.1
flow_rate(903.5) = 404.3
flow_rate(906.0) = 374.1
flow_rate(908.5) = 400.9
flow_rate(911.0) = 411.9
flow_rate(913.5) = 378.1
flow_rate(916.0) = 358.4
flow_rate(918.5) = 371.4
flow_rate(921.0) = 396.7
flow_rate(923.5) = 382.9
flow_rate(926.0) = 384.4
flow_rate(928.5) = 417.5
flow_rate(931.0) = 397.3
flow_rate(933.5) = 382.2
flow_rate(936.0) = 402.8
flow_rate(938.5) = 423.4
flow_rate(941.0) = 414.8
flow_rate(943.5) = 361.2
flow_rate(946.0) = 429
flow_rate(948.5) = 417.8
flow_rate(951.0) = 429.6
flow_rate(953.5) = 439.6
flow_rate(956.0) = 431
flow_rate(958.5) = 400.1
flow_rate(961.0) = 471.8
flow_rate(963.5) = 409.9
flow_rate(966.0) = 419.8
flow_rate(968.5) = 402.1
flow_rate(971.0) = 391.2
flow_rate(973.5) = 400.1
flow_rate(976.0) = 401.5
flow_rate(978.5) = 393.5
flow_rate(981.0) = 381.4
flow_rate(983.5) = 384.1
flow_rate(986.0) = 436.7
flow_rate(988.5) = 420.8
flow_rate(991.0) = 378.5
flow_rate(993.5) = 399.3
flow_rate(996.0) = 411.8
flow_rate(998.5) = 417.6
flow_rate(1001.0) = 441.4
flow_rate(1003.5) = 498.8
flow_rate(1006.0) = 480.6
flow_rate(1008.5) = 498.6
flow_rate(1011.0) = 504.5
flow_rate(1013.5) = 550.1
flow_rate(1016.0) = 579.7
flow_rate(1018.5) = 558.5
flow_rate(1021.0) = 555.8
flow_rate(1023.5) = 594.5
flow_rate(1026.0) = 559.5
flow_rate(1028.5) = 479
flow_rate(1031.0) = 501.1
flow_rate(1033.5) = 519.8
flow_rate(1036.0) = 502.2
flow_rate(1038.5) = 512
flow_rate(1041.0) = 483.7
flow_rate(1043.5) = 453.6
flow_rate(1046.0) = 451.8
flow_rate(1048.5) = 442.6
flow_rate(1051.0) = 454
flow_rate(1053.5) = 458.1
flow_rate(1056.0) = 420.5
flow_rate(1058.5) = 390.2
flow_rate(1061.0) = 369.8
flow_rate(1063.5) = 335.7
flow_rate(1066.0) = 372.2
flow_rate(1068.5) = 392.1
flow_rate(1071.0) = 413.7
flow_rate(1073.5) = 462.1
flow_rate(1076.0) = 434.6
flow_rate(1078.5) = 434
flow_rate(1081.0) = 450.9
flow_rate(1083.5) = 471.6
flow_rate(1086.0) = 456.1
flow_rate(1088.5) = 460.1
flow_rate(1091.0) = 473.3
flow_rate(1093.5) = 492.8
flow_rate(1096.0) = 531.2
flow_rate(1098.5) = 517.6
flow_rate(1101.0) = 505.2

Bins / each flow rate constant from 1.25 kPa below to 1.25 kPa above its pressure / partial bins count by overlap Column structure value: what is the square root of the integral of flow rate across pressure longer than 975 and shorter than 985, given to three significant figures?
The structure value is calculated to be 62.5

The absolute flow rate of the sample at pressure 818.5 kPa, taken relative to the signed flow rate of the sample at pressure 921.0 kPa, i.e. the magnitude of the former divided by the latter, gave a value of 0.78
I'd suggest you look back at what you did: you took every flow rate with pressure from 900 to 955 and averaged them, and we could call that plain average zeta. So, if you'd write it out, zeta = 399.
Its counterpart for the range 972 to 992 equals 400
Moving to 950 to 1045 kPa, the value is 460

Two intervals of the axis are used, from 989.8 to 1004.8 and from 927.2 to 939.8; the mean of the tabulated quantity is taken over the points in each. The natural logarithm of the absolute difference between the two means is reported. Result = 3.0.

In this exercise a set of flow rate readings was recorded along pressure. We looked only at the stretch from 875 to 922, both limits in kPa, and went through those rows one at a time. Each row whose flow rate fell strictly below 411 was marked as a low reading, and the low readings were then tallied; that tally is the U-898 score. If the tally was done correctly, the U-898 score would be 11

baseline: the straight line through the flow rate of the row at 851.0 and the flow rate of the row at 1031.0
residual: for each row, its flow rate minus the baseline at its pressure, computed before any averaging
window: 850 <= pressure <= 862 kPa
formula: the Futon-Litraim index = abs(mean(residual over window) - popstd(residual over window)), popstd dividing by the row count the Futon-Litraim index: 6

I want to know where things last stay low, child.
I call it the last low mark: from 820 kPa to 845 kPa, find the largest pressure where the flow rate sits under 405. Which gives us 843.5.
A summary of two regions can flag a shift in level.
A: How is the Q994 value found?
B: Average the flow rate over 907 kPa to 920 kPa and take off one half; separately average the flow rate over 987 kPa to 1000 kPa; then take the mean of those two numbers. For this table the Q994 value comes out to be 395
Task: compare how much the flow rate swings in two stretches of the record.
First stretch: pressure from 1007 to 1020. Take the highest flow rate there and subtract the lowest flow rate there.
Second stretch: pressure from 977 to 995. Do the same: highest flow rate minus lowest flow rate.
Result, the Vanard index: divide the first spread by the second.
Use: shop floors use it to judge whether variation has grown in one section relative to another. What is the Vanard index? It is 1.39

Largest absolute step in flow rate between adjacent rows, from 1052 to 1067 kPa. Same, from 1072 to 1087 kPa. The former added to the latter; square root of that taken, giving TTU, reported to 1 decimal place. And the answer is 8.1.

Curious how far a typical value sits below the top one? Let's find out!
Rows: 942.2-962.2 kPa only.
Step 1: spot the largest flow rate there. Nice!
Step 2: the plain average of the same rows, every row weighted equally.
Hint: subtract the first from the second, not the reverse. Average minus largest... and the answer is -49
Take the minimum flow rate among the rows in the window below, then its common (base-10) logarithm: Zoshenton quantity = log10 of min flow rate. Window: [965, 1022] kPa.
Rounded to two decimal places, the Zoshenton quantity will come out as 2.58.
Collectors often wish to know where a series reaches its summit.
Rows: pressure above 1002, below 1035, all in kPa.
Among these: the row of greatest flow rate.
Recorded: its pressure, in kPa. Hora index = 1023.5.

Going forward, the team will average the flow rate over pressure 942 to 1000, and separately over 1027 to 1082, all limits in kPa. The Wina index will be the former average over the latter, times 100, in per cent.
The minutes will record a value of 93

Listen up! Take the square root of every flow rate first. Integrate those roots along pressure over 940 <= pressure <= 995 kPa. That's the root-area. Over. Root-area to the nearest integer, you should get 1113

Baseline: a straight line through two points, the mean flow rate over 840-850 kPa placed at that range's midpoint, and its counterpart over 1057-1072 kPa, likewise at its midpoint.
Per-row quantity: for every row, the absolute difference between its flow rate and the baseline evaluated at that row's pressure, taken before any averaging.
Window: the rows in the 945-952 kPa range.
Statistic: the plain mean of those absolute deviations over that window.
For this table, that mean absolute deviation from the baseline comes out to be 60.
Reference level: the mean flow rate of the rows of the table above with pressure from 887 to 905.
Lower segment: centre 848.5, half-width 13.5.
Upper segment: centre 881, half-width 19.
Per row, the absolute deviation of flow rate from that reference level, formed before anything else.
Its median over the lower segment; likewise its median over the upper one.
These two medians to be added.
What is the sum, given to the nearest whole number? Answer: 85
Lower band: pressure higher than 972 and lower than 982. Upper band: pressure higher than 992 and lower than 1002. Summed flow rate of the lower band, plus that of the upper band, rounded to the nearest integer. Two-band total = 3247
